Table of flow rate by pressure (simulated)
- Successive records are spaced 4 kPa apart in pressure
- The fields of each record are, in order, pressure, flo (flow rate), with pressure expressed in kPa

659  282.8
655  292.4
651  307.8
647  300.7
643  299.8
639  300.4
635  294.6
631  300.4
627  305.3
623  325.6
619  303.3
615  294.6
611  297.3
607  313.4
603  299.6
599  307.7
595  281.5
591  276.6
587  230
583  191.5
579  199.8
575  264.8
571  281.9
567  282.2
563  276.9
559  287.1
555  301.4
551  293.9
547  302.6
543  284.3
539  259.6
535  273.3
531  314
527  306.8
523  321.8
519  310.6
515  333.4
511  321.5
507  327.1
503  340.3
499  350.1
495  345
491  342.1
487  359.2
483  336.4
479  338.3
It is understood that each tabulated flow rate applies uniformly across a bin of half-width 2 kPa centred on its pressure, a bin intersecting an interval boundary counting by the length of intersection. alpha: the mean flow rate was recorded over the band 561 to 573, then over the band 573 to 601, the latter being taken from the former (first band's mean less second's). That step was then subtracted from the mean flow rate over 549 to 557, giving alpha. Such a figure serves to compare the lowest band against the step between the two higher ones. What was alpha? 268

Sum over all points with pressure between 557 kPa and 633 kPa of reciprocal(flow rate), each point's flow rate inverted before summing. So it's 0.069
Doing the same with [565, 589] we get 0.025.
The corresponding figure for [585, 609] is 0.021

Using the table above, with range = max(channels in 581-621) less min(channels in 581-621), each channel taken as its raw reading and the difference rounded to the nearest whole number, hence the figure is 122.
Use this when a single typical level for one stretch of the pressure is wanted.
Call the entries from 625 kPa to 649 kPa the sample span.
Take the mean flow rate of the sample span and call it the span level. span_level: 300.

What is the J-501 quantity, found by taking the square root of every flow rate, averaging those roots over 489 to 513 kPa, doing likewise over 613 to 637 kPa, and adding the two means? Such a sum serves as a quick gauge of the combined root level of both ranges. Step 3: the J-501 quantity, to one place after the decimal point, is 35.8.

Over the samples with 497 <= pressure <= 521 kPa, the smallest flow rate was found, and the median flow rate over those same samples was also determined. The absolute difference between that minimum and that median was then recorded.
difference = 20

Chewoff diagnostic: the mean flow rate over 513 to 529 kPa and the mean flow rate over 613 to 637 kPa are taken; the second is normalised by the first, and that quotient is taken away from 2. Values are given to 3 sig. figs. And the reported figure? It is 1.04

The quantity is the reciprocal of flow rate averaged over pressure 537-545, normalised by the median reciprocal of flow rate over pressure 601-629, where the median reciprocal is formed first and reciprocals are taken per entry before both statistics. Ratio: 1.12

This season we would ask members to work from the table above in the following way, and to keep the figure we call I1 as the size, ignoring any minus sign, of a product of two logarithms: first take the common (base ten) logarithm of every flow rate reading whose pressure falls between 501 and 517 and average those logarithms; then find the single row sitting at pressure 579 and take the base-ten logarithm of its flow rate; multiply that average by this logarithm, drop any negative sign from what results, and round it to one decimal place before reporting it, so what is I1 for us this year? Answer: 5.8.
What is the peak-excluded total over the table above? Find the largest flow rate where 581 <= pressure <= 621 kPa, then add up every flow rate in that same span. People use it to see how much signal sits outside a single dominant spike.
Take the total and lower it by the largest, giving 2482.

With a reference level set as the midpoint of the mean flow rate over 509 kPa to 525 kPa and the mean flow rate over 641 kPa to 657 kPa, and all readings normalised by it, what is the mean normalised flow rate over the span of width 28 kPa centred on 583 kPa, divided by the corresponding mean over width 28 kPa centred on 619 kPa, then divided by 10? 0.081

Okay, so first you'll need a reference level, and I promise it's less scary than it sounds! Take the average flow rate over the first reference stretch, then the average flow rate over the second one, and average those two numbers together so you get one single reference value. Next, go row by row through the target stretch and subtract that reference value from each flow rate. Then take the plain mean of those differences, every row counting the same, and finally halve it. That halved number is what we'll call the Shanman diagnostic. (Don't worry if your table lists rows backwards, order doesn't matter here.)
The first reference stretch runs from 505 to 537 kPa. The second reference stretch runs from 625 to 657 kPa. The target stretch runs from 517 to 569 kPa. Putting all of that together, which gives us -6.7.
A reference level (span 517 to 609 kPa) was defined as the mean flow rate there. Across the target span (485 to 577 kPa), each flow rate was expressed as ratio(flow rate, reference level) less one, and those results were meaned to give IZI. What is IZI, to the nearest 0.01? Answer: 0.10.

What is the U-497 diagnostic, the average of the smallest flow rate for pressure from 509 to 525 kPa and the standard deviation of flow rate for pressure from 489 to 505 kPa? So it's 157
